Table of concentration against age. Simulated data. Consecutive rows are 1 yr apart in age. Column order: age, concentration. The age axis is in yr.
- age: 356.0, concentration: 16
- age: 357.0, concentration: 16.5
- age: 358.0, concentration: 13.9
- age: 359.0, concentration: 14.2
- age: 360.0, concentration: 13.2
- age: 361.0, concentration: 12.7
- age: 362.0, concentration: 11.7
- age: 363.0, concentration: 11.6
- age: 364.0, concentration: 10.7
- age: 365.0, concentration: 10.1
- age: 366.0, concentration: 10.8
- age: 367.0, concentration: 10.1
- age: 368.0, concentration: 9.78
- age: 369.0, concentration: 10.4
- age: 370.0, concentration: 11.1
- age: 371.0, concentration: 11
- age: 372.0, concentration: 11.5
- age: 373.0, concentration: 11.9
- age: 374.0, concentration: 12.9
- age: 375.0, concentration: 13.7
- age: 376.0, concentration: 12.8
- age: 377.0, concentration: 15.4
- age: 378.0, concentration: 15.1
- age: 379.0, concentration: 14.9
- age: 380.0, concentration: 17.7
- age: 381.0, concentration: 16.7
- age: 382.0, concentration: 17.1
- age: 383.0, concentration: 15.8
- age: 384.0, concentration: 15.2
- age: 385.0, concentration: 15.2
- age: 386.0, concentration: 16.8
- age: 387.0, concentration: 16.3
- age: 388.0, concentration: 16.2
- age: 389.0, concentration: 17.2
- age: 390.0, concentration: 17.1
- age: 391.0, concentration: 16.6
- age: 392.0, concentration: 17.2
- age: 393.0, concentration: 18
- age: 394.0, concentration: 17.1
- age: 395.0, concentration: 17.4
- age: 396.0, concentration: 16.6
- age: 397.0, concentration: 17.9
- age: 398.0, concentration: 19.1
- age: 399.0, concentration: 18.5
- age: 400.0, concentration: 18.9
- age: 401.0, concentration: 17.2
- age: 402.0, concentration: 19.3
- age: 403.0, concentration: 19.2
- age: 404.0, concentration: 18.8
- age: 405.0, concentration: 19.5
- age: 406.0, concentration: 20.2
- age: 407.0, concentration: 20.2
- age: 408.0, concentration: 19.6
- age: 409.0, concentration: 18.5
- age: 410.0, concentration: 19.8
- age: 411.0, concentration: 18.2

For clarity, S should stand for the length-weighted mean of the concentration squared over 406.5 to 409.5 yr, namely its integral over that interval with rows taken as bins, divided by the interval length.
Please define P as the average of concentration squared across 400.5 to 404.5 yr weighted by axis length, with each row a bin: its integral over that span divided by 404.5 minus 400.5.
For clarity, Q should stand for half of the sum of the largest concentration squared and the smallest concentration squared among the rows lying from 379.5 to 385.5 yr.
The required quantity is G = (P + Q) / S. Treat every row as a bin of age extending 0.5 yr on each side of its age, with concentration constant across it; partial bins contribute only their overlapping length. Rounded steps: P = 348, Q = 272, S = 378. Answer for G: 1.6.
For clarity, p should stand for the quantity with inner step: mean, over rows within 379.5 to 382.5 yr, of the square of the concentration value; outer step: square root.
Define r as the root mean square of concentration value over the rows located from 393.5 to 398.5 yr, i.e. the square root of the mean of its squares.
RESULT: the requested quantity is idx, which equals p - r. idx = 0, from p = 17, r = 18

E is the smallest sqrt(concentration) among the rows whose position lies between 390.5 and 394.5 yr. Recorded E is 4.1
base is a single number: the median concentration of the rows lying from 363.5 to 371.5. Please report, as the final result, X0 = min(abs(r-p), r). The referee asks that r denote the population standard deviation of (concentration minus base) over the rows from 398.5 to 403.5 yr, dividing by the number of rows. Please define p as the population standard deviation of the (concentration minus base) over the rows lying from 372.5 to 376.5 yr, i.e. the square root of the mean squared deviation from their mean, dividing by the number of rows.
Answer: 0.12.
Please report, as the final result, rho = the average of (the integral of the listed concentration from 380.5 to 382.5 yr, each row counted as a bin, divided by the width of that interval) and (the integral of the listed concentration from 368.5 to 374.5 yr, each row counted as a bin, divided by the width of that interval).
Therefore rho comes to 14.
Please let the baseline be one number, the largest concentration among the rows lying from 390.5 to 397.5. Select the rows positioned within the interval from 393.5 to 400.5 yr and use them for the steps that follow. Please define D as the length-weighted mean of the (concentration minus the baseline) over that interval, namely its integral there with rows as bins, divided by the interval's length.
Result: -0.1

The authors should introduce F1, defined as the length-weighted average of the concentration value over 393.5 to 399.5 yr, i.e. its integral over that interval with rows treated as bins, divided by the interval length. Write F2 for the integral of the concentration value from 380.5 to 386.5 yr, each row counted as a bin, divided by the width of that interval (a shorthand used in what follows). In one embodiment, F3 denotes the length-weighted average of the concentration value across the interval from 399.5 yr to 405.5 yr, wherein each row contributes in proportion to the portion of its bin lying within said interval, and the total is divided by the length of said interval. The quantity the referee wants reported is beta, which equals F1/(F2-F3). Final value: -6.6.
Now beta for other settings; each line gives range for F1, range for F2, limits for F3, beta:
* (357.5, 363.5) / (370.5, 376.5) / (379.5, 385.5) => -3.2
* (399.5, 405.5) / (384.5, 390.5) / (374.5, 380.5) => 12.3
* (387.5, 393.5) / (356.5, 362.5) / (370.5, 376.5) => 12.2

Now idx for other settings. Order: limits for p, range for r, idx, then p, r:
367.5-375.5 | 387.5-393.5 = -5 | 12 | 17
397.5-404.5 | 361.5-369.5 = 8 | 19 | 11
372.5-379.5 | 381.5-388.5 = -2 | 14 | 16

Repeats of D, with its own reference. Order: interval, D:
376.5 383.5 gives -1.9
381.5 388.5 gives -1.9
